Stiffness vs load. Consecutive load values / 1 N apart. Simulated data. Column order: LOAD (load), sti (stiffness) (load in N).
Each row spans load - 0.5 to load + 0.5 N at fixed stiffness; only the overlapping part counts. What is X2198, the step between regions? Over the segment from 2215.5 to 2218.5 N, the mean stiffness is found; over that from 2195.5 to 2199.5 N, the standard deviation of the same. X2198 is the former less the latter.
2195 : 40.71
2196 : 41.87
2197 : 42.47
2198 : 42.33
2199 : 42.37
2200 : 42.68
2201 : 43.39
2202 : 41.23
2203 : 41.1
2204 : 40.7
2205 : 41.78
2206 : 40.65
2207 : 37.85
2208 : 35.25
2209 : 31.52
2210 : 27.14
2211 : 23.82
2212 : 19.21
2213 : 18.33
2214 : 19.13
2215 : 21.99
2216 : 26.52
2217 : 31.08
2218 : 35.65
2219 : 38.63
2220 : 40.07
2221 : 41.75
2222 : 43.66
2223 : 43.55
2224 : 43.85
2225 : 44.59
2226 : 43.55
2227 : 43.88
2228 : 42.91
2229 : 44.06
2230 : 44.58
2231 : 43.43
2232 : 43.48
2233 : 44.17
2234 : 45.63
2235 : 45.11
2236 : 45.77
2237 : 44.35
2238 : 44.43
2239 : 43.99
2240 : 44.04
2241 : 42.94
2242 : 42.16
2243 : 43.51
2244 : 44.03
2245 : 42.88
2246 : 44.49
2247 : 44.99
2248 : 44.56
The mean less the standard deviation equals 31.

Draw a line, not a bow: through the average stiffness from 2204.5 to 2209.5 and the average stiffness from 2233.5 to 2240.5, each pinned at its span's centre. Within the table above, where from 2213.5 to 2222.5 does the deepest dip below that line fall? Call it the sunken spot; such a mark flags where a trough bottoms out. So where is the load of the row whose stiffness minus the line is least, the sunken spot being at 2214 N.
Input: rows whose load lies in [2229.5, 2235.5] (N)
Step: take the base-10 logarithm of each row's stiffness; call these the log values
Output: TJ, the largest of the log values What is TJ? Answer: 1.66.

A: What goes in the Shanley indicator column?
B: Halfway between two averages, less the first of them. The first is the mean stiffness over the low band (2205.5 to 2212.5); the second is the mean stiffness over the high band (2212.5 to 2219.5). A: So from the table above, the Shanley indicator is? -1.7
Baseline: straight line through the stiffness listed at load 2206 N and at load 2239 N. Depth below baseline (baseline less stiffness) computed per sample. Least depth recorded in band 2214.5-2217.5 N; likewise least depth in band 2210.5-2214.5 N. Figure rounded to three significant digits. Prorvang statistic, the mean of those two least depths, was 14.0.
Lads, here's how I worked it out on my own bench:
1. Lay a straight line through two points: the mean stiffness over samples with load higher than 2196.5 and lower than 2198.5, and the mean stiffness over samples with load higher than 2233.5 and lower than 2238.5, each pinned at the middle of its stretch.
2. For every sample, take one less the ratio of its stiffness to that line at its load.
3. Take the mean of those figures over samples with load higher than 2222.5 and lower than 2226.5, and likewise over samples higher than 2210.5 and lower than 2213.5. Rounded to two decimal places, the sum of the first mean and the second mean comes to 0.54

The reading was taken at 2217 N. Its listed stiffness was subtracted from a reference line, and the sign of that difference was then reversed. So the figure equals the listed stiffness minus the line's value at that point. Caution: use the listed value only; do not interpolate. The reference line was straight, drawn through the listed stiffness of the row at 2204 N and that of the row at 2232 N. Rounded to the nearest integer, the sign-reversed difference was -11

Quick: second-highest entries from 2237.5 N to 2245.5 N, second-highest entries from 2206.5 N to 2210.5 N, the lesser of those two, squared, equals 1243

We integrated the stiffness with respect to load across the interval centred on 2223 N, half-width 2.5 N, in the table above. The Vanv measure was 217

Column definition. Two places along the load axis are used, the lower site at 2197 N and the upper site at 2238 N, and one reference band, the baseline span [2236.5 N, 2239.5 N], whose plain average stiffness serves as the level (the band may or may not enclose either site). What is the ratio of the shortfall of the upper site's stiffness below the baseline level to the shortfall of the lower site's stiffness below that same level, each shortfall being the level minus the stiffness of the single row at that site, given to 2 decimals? -0.10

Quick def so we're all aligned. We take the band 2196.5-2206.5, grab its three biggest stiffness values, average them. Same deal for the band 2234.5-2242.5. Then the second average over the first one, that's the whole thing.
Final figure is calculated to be 1.05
